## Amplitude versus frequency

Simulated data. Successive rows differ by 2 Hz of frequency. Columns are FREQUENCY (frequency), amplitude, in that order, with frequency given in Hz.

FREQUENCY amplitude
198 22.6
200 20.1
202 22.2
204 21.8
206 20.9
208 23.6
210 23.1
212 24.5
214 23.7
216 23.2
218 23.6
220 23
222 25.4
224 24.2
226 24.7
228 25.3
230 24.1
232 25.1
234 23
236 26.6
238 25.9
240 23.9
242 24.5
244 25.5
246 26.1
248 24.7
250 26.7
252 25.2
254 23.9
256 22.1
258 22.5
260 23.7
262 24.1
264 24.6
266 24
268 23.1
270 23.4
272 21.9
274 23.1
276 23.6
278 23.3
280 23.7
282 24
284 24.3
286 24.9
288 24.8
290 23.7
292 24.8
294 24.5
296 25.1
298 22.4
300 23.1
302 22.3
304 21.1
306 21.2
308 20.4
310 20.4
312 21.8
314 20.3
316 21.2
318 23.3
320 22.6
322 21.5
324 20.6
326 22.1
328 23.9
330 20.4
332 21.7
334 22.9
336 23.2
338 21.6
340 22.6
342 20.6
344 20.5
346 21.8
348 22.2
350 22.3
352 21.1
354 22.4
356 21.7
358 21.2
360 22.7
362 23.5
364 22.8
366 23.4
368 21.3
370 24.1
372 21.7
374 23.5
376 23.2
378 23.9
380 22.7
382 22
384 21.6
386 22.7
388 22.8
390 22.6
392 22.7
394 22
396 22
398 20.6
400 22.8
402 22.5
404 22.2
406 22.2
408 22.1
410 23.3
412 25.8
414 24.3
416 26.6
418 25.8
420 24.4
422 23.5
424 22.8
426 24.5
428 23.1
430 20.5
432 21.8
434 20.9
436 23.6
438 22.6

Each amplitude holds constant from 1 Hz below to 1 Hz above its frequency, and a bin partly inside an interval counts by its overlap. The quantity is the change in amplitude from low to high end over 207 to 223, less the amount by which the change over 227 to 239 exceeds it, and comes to 3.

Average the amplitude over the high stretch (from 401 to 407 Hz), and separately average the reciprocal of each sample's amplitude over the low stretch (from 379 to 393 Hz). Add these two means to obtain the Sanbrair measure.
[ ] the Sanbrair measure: 22.3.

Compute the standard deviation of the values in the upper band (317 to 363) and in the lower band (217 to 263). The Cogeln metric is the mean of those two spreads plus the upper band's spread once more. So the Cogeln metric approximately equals 2.1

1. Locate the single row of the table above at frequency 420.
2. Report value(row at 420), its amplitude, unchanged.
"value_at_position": 24.4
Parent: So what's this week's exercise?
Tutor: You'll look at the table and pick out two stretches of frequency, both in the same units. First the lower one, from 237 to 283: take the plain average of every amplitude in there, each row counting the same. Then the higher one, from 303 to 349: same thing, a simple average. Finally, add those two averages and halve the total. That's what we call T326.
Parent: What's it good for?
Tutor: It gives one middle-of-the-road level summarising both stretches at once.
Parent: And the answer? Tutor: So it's 22.9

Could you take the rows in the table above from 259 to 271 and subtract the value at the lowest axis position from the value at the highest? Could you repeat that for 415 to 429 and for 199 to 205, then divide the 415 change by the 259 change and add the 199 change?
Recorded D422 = 13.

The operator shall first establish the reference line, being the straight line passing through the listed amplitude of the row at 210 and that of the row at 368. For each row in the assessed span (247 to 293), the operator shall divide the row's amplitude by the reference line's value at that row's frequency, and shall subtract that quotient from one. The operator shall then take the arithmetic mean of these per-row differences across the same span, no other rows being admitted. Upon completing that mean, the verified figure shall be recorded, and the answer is -0.07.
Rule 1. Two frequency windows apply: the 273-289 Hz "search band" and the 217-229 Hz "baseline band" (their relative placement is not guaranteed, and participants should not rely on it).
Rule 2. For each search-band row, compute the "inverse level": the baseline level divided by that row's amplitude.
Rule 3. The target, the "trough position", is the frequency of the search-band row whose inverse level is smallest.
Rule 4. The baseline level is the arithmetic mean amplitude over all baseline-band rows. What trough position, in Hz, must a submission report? 286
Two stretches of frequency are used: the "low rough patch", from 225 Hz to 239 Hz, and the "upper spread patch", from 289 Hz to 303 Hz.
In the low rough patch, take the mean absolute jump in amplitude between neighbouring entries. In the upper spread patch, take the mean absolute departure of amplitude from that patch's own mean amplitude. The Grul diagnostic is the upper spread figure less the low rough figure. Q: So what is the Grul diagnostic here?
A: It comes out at -0.59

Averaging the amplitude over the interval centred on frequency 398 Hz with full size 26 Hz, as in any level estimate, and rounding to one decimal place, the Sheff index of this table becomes 22.3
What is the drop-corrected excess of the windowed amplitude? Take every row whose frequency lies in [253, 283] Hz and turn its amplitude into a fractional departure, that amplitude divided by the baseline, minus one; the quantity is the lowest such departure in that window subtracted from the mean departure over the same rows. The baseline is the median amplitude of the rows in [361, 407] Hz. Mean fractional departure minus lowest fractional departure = 0.066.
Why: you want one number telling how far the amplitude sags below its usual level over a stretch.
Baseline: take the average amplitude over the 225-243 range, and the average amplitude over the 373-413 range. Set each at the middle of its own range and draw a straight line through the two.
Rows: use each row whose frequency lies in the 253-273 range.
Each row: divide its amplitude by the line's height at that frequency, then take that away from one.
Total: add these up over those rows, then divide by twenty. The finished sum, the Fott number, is 0.022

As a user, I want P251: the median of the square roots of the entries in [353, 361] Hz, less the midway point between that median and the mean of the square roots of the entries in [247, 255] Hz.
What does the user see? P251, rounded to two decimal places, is -0.16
